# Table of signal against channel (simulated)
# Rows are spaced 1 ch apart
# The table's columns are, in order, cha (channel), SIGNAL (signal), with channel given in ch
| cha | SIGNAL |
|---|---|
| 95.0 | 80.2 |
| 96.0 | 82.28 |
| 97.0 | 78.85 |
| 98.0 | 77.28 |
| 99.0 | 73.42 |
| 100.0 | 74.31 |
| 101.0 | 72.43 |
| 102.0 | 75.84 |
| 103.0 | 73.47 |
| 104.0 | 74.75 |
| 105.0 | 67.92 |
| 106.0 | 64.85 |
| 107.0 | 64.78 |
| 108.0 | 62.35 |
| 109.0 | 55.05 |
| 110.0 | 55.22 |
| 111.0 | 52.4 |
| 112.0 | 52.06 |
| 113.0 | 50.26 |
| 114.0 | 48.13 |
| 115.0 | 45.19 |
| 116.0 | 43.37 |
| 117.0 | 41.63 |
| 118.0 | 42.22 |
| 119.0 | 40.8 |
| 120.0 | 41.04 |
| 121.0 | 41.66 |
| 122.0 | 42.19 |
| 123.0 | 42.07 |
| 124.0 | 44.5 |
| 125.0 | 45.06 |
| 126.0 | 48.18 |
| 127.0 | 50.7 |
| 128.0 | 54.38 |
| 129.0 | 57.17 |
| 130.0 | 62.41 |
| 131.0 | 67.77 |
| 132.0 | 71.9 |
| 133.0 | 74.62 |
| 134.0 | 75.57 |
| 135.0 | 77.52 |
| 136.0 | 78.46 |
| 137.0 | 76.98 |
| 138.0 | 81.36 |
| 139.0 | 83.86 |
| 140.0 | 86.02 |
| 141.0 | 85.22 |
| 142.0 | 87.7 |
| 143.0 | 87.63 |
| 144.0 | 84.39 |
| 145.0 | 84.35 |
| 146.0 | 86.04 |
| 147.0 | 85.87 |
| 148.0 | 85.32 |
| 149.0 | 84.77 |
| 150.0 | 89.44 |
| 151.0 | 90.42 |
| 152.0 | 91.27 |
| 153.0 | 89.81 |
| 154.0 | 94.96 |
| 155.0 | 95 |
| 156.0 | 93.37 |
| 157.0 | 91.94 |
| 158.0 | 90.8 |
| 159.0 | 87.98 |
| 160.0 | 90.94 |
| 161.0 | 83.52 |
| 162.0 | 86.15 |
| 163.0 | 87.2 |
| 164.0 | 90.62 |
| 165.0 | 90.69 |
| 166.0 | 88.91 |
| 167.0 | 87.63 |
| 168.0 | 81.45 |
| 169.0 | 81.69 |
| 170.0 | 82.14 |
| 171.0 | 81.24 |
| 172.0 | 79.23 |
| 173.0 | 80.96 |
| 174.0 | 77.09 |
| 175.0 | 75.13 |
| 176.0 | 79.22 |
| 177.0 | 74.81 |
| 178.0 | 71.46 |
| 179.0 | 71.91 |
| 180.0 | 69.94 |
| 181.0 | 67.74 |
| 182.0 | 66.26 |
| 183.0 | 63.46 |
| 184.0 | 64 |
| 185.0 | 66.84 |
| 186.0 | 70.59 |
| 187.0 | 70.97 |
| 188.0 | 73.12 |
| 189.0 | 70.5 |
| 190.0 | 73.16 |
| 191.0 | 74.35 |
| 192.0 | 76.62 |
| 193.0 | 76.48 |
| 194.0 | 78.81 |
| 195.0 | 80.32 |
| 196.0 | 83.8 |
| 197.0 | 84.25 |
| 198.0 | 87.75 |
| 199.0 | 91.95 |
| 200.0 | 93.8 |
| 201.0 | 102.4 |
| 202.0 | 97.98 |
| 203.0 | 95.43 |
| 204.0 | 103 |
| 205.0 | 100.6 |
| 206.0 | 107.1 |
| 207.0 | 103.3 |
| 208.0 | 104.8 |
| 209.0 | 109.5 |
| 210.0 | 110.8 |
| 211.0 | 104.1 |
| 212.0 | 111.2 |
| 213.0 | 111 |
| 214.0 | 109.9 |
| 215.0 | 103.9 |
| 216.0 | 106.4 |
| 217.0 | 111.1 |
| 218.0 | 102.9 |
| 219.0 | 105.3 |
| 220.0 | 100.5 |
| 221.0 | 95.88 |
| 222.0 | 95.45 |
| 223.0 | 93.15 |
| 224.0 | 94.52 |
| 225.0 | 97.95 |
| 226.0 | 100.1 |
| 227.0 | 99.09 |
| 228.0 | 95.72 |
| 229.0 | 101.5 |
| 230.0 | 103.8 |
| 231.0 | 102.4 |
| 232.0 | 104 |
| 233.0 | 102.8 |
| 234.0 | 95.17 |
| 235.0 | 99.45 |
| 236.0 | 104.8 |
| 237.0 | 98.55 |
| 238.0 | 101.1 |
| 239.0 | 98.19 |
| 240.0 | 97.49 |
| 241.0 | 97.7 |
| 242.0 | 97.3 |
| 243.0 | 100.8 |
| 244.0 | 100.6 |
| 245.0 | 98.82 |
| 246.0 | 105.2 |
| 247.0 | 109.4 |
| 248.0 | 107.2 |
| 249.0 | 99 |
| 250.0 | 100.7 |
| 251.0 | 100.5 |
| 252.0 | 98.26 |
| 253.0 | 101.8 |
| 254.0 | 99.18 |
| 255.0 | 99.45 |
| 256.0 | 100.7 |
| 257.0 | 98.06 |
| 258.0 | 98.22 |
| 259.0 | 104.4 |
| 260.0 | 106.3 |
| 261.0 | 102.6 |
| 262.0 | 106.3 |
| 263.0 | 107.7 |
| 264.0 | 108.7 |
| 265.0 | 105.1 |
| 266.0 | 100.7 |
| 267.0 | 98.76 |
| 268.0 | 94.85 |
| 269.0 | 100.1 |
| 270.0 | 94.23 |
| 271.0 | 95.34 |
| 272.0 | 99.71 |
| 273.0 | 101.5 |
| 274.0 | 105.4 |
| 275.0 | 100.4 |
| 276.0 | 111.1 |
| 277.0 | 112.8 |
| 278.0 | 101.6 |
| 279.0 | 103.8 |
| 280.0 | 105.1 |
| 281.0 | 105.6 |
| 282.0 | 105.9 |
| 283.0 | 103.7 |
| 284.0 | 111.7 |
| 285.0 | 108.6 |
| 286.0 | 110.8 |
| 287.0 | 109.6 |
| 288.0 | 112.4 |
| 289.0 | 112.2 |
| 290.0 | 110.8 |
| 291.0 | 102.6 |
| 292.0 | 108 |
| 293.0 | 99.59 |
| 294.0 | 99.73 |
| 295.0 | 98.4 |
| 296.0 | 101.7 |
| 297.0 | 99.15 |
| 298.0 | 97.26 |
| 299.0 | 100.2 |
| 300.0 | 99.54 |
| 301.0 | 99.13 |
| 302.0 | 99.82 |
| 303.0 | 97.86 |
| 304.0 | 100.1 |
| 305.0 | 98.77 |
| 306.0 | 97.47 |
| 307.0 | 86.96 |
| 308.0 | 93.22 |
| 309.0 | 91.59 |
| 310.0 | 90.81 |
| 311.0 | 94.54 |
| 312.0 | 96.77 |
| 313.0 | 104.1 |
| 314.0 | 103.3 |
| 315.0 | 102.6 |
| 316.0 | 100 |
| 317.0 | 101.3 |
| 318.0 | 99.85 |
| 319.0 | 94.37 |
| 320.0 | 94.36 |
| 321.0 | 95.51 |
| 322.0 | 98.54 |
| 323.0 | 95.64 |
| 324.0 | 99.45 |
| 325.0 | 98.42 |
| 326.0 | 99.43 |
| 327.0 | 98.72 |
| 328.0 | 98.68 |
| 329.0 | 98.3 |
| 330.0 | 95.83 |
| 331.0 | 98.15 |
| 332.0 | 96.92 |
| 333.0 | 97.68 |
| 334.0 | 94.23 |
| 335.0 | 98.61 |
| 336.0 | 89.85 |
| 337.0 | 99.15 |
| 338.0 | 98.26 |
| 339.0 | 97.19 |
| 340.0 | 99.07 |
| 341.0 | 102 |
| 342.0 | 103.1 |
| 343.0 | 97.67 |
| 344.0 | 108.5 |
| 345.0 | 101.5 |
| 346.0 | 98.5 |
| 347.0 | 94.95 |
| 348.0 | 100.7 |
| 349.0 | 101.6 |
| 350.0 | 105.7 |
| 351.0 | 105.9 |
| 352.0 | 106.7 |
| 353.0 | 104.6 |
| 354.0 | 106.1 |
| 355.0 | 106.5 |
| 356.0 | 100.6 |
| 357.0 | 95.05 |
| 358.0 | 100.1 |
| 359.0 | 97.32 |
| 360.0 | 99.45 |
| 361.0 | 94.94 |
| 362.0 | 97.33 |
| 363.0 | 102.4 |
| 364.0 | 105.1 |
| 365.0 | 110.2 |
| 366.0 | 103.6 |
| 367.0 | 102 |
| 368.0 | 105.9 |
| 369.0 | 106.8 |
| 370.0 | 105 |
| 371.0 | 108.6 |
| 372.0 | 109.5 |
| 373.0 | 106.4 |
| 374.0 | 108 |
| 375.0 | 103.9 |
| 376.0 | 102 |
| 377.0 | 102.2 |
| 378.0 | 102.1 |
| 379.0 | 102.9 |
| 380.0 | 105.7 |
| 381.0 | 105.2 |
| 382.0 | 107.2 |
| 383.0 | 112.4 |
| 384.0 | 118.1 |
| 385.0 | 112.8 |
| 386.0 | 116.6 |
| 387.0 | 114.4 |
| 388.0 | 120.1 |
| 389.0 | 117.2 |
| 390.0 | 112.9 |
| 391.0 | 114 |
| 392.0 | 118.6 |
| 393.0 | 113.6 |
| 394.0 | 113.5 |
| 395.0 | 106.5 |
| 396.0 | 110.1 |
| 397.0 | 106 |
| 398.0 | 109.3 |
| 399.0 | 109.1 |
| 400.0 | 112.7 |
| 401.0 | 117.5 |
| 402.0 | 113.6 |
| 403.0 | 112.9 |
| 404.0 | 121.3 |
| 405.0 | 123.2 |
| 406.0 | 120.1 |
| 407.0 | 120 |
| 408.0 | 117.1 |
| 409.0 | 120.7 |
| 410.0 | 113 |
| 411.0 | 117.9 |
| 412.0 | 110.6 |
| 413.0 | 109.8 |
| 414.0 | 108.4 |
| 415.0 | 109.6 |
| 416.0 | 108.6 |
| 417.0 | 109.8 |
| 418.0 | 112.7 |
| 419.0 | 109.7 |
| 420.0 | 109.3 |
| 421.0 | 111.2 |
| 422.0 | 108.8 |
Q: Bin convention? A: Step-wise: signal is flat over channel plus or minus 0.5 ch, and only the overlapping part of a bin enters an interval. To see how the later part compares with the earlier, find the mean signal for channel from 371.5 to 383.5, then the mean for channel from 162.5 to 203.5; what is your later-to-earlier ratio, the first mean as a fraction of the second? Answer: 1.33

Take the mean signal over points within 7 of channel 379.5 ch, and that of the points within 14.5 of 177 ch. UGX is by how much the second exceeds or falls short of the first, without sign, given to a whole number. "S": 31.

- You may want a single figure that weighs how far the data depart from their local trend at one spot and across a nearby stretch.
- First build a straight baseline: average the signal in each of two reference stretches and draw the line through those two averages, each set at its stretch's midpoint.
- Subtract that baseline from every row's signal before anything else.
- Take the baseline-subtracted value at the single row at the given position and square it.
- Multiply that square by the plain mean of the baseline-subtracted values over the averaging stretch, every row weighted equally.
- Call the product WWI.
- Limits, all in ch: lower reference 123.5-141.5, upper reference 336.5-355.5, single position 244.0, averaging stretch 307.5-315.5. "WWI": 143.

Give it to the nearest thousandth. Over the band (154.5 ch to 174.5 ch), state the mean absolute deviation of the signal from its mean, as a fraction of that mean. 0.051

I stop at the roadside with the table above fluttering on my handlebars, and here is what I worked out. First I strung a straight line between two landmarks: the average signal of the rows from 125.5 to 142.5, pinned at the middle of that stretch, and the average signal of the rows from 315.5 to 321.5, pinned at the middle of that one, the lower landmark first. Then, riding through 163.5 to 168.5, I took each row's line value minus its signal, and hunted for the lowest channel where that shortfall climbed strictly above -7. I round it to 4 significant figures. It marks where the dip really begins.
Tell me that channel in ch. 168.0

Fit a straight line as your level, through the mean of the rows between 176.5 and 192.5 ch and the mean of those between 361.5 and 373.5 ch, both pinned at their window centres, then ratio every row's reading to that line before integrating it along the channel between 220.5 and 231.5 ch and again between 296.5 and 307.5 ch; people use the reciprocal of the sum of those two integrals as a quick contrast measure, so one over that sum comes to 0.0394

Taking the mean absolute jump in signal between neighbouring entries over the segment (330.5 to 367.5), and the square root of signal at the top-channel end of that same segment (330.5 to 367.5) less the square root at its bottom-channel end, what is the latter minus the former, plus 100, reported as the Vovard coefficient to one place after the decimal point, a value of 96.6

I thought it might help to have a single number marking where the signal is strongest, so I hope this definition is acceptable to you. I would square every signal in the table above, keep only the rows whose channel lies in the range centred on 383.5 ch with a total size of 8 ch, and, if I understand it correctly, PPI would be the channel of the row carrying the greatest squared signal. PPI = 384.0 ch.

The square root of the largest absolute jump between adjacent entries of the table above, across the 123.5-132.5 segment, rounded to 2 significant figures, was 2.3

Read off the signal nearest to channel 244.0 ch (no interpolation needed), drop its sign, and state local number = 101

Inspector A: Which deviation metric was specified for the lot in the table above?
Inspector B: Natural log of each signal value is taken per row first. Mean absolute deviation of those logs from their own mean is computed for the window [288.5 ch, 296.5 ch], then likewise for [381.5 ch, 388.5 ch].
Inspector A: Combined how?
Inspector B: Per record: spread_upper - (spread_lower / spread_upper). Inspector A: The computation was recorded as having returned -1.5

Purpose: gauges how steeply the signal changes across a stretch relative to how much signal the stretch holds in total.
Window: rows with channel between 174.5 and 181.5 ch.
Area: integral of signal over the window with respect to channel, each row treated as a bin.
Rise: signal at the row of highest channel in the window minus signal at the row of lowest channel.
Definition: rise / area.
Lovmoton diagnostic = -0.014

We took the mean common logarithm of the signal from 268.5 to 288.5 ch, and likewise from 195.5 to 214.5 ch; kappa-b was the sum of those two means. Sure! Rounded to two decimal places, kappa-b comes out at 4.02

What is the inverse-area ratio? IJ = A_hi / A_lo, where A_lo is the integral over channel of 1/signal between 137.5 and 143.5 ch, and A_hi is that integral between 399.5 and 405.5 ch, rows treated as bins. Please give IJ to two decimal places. 0.73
